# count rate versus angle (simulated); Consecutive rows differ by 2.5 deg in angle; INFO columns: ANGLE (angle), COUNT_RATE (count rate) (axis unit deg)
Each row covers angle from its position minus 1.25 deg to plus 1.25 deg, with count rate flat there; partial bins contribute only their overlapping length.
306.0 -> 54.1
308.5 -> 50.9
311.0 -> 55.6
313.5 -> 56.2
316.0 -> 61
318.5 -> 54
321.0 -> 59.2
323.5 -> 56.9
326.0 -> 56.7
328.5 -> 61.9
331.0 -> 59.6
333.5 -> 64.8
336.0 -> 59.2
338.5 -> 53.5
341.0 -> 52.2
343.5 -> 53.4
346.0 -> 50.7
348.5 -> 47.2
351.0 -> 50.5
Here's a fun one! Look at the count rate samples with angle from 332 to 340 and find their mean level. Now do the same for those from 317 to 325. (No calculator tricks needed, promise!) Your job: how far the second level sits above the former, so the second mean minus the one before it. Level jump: -2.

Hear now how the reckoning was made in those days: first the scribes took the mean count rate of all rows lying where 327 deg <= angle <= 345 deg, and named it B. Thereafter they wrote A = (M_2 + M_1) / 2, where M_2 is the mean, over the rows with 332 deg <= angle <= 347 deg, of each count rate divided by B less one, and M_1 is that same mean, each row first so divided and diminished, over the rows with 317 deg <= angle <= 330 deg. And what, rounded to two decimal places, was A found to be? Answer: -0.02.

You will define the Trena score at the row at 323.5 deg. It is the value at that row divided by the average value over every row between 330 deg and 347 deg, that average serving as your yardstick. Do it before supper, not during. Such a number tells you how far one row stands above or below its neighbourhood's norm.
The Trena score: 1.01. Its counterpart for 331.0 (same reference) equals 1.06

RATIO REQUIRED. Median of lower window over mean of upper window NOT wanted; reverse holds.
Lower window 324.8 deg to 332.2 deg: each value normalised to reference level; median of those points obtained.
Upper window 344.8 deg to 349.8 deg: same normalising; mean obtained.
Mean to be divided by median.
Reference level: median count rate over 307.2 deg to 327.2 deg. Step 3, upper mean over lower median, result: 0.82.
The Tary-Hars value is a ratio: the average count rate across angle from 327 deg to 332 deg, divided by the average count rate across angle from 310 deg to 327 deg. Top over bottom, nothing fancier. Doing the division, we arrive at 1.06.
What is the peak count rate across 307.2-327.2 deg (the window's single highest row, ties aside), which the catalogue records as 61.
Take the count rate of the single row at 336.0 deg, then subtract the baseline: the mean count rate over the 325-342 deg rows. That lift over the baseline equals 1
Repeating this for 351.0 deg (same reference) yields -8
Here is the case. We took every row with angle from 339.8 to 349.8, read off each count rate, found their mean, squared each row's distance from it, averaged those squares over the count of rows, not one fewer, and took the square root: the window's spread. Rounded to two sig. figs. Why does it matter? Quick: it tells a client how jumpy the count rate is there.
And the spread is 2.3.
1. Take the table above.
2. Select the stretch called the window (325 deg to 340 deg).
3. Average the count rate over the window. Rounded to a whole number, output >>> 59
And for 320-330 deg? 59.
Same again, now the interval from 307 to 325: 56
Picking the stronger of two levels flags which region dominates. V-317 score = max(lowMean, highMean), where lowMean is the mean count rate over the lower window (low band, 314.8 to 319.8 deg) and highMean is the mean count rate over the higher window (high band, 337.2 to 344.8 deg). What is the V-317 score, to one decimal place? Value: 57.5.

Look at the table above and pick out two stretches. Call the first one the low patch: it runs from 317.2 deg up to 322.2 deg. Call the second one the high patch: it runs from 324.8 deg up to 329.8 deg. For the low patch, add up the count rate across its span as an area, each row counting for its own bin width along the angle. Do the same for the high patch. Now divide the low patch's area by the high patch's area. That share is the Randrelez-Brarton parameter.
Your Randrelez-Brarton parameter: 0.95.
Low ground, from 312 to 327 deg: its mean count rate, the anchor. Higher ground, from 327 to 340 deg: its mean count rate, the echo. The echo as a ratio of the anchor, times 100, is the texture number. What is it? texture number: 104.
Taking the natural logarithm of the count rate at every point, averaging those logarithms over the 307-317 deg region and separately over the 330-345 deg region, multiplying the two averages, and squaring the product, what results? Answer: 264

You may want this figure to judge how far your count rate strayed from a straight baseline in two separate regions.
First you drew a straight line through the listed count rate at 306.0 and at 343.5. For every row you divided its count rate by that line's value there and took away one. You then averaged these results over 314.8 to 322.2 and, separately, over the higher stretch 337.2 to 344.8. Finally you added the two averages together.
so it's 0.070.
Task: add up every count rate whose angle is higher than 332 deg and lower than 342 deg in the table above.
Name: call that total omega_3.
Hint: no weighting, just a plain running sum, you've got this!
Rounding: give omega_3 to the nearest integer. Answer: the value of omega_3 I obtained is 230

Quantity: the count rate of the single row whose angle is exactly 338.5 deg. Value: 53.5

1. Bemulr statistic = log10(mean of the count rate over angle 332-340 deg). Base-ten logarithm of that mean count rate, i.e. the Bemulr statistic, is 1.77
